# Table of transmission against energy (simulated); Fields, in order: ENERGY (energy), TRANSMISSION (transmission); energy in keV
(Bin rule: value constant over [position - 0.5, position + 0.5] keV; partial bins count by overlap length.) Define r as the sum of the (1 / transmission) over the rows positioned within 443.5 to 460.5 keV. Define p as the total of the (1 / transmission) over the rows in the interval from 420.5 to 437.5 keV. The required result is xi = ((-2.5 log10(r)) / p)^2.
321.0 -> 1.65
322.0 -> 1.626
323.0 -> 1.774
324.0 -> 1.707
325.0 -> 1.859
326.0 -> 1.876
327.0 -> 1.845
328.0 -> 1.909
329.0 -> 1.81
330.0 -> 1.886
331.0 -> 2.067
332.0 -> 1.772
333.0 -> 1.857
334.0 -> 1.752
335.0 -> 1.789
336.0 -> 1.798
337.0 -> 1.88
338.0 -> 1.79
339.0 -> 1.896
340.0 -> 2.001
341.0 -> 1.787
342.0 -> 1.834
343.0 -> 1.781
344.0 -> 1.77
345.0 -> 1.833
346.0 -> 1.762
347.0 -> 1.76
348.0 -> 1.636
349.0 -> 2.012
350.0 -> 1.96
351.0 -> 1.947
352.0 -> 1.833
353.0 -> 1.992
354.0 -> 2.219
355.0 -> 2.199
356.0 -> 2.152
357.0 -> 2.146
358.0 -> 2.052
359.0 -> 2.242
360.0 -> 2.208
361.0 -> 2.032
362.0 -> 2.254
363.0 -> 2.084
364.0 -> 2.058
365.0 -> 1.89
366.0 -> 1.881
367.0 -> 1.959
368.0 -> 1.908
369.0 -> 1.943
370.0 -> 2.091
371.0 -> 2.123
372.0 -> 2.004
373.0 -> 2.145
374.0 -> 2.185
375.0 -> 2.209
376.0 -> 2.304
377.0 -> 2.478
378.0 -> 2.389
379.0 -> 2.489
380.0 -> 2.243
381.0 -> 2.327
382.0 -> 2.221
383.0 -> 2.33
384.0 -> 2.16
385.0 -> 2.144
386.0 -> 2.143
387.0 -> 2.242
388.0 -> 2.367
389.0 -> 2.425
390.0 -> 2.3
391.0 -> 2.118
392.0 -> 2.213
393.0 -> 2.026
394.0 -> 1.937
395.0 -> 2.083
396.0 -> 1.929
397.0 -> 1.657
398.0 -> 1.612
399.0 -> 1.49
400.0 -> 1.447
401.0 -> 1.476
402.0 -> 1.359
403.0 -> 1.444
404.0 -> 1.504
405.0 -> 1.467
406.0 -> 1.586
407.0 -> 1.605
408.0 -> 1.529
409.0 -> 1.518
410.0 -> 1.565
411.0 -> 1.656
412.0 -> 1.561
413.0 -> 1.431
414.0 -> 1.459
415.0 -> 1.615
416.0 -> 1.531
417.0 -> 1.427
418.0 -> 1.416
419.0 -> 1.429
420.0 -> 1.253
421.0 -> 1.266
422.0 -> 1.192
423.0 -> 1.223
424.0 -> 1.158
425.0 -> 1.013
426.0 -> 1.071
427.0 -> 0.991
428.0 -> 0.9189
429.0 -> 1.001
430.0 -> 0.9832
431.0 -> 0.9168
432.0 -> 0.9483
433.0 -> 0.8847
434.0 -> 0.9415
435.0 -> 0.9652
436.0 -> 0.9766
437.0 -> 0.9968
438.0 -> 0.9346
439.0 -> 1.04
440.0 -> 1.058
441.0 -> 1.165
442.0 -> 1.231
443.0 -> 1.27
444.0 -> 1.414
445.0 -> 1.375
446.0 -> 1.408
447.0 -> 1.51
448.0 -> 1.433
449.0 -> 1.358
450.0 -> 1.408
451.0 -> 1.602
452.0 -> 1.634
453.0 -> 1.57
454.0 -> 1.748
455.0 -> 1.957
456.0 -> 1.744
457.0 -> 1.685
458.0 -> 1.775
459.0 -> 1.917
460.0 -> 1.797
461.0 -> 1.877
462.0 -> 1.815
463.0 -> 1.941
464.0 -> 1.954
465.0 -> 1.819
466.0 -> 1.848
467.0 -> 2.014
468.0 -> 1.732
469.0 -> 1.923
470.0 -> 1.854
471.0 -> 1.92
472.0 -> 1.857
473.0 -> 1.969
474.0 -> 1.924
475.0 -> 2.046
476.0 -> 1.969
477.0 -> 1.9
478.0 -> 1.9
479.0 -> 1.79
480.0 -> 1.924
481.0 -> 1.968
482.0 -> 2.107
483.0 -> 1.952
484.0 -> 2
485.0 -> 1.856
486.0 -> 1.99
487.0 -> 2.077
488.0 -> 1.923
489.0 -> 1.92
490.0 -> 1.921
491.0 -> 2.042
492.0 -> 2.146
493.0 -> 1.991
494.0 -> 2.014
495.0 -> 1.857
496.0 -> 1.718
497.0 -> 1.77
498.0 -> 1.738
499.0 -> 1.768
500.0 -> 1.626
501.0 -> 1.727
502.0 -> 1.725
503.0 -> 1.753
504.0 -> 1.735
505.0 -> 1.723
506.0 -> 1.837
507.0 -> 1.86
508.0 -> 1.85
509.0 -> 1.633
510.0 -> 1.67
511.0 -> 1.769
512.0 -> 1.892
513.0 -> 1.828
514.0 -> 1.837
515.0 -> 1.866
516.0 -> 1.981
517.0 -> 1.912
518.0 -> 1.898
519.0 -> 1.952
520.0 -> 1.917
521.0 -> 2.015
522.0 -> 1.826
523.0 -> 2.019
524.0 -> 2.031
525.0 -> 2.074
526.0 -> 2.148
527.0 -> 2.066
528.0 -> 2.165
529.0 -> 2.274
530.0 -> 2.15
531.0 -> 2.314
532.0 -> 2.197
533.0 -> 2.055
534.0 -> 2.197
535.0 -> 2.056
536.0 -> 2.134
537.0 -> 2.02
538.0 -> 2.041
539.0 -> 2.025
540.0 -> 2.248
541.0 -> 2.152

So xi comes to 0.024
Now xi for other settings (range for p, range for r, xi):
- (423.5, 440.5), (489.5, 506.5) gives 0.020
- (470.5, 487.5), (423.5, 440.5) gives 0.126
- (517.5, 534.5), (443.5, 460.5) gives 0.098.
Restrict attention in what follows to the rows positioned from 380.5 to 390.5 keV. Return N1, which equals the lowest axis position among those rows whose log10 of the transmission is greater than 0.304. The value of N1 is 381.0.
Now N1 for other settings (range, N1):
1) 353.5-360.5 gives 354.0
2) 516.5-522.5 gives 521.0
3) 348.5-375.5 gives 354.0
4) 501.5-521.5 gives 521.0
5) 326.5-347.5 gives 331.0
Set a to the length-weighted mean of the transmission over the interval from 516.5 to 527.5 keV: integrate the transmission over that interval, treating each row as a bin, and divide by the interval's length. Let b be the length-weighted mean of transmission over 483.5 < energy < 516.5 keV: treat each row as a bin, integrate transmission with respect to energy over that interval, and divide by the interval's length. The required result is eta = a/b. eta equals 1.1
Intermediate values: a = 1.99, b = 1.8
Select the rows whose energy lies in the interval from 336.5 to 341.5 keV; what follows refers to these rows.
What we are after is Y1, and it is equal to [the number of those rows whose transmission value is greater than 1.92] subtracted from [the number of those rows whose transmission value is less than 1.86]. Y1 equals 1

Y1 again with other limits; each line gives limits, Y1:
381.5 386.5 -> -5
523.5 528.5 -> -5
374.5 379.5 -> -5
